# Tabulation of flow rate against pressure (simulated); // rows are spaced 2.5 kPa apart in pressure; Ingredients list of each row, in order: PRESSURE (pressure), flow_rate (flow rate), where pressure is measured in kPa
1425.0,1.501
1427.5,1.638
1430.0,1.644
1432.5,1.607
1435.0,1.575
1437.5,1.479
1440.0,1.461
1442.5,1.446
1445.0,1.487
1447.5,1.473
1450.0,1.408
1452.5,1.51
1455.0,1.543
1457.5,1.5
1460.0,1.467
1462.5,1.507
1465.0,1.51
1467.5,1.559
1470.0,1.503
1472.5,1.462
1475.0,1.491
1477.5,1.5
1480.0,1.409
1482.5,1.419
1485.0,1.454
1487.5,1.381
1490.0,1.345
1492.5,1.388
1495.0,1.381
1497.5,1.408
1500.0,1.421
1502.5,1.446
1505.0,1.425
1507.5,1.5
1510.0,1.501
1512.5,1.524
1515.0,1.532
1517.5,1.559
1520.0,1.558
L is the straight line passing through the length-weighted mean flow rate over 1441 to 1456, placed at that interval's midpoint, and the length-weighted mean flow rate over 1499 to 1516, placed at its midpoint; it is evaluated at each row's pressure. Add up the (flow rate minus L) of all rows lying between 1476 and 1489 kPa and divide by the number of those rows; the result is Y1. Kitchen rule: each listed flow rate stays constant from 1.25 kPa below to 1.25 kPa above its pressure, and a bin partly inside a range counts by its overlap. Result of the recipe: -0.05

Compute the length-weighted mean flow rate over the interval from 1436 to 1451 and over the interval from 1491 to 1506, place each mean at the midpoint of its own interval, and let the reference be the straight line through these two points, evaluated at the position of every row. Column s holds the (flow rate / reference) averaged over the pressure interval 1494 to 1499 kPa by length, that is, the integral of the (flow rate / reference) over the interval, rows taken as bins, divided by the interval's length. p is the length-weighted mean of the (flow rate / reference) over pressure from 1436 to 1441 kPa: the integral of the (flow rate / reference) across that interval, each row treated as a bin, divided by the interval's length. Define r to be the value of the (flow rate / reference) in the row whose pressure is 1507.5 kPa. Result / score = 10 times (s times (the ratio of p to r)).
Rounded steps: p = 1.01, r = 1.07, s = 0.99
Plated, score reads 9.3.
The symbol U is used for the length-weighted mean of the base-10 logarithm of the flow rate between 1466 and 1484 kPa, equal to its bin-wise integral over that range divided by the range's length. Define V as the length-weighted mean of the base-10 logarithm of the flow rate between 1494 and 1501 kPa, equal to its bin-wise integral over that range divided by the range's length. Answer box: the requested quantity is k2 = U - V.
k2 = 0.022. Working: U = 0.169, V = 0.147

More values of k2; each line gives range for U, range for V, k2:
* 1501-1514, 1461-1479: -0.007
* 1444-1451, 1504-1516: -0.012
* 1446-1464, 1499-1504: 0.016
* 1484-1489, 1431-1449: -0.027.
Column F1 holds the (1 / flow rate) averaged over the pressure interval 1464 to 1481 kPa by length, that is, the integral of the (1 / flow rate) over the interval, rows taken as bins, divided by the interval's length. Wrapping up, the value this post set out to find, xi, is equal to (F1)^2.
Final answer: 0.450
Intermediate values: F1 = 0.67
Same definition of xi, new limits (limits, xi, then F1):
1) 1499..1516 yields 0.458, 0.68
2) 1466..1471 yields 0.427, 0.65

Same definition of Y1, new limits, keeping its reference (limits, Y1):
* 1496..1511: -0.03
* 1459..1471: 0.03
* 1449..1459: 0.01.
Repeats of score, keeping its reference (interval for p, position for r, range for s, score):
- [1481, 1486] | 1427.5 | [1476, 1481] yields 9.3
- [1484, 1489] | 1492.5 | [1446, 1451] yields 10.0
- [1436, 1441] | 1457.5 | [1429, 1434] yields 10.7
